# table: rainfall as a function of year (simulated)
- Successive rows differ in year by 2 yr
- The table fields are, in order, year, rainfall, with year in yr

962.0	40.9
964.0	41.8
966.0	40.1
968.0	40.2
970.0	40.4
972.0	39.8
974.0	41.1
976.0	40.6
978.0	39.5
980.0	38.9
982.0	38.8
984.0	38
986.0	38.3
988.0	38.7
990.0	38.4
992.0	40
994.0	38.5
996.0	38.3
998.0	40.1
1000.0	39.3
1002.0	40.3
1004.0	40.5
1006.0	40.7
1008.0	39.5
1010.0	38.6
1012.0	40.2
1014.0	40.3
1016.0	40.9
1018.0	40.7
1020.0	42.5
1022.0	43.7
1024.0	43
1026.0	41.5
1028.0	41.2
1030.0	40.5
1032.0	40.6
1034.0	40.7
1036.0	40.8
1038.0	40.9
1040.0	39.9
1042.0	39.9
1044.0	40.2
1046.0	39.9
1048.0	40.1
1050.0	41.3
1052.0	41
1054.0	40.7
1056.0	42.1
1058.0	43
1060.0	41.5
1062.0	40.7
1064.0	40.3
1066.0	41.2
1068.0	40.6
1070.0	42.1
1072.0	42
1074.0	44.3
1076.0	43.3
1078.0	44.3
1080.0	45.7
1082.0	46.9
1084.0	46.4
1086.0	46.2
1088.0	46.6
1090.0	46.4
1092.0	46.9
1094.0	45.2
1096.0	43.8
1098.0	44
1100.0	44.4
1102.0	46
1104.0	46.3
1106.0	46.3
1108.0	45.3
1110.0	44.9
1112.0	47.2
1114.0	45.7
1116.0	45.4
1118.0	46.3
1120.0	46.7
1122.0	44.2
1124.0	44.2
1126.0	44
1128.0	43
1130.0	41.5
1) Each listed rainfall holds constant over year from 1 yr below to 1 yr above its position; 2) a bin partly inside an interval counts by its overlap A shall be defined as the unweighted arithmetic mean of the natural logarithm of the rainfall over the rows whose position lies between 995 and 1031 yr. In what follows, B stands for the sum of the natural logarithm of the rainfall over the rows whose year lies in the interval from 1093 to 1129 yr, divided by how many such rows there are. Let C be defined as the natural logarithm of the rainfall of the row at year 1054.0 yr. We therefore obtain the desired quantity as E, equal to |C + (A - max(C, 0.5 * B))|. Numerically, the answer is 3.70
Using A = 3.70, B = 3.81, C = 3.71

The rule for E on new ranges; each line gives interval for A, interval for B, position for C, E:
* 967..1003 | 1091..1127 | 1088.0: 3.67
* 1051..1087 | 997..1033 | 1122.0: 3.76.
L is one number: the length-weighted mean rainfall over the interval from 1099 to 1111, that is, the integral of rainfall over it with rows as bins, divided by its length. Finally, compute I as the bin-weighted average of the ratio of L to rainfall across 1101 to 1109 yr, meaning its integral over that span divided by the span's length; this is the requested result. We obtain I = 0.990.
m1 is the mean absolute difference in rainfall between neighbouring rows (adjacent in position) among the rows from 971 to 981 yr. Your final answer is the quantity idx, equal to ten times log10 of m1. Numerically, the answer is -0.6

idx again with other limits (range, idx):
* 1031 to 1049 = -5.8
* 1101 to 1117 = -0.8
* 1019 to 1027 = 0.5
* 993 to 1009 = -1.1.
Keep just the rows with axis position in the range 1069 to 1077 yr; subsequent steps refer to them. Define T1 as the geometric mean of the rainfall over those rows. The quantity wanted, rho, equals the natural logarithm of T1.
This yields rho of 3.76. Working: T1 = 42.9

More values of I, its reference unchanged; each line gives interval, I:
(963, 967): 1.112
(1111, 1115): 0.981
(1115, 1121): 0.987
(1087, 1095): 0.984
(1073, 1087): 1.006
